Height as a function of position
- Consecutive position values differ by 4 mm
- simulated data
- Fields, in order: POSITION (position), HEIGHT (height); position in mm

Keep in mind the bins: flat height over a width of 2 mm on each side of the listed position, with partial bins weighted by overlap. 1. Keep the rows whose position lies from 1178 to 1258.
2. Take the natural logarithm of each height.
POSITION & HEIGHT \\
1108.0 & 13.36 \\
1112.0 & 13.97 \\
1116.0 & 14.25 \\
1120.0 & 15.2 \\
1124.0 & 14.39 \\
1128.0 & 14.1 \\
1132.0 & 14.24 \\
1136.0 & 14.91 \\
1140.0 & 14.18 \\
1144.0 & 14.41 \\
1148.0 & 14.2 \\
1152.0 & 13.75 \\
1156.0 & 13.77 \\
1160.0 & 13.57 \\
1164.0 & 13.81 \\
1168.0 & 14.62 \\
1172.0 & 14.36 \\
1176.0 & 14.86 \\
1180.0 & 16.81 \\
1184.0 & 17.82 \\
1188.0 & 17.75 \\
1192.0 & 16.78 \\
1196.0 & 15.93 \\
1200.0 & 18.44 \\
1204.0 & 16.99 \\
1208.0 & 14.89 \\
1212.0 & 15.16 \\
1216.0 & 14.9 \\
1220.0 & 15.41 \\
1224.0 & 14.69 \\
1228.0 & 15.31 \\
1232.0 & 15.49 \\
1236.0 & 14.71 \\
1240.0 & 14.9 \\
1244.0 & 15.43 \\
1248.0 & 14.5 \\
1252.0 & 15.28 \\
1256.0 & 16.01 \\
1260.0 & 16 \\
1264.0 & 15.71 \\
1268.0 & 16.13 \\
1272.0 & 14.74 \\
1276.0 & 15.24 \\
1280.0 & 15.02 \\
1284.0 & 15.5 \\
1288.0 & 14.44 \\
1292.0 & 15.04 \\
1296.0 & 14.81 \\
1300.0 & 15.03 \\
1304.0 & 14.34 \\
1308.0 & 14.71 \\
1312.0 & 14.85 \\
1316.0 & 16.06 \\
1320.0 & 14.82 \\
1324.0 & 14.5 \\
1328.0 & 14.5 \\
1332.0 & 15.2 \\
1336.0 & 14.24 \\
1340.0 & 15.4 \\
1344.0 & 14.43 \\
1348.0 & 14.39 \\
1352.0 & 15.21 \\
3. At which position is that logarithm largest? 1200.0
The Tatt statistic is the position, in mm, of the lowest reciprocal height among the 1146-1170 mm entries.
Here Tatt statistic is 1168.0 mm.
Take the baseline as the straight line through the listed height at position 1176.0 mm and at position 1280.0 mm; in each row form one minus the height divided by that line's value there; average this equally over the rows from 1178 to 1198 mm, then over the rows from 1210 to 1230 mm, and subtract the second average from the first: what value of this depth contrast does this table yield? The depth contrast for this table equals -0.13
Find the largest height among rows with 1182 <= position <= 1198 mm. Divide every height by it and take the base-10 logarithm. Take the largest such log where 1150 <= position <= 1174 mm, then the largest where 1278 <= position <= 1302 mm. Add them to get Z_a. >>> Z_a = -0.15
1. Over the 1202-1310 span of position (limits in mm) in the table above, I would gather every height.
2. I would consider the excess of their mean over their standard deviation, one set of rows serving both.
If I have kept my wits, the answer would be 14.6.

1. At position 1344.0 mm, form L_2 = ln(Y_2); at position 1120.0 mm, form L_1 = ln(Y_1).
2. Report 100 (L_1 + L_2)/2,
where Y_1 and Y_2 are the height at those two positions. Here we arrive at 270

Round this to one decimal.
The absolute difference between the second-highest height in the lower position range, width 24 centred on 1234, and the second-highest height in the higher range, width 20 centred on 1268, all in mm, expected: 0.6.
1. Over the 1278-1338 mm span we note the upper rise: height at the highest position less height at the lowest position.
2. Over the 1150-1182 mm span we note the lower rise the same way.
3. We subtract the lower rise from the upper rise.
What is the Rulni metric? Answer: -4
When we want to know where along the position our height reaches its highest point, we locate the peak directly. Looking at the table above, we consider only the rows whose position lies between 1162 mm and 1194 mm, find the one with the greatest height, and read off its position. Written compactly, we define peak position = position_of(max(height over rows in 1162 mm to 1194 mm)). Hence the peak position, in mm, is 1184.0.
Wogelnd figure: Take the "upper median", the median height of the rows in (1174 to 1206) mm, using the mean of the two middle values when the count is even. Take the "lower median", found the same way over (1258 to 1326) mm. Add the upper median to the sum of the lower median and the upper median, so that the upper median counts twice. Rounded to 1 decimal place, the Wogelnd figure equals 48.8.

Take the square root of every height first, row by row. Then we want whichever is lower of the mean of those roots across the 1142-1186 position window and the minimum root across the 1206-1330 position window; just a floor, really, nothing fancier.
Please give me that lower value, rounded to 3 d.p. 3.787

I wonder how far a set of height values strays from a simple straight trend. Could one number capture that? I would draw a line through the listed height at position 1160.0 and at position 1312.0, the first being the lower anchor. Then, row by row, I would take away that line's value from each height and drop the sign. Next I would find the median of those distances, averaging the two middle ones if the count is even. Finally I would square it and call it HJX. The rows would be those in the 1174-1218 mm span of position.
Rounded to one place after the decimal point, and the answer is 8.6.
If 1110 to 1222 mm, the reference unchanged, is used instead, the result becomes 1.0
